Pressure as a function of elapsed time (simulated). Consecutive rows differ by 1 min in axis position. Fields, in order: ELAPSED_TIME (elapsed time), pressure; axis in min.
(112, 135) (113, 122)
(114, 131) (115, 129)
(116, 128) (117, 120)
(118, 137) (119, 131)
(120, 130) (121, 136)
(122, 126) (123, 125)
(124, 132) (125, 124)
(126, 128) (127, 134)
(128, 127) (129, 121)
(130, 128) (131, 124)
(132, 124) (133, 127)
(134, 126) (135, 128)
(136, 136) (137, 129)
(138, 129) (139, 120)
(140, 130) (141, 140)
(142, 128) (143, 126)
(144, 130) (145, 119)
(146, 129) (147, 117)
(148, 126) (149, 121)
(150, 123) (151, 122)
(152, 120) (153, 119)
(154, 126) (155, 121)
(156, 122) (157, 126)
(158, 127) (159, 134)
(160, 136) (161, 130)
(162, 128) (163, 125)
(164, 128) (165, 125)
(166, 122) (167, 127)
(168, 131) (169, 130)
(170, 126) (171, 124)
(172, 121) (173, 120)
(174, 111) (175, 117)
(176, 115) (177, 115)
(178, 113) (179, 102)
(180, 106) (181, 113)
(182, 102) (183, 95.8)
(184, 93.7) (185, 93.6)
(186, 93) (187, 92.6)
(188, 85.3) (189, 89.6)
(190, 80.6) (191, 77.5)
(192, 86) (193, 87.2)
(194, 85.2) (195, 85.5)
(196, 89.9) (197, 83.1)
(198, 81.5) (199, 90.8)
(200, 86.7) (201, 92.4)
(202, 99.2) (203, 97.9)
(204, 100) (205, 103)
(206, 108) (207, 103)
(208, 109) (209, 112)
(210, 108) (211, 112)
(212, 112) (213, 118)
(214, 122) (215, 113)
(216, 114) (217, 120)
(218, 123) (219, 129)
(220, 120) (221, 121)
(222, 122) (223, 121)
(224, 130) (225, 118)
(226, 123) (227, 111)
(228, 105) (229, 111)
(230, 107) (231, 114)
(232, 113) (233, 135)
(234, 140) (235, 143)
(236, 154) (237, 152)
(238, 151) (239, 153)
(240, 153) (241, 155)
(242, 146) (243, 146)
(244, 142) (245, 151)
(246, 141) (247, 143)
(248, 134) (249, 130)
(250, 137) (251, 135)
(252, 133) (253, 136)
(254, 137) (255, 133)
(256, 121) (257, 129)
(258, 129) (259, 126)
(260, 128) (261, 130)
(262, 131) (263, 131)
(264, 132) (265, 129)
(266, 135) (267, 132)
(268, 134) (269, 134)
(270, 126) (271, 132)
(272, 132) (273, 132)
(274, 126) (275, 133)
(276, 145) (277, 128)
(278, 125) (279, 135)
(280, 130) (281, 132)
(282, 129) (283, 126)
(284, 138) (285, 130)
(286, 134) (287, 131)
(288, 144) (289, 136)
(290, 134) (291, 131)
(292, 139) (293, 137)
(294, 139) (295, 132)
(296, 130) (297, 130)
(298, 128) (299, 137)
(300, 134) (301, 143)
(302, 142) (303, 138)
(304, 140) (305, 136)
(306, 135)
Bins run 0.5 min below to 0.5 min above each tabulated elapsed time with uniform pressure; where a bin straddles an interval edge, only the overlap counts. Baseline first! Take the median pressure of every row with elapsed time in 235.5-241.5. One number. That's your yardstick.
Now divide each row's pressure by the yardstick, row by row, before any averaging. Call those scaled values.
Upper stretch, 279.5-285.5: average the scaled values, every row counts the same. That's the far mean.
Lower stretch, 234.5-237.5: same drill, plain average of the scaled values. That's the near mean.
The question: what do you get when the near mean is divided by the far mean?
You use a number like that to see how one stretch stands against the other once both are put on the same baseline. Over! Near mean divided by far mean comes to 1.14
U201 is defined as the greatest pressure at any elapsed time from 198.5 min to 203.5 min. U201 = 99.2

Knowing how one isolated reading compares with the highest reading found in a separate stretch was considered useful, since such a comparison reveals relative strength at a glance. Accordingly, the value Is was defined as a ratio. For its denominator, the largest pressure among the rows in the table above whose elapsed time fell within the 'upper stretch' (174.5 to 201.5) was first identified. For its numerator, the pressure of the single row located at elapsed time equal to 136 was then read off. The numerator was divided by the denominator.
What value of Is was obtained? 1.16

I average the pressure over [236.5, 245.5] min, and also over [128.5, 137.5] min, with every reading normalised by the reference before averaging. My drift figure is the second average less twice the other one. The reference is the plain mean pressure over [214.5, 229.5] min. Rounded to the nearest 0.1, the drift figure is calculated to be -1.5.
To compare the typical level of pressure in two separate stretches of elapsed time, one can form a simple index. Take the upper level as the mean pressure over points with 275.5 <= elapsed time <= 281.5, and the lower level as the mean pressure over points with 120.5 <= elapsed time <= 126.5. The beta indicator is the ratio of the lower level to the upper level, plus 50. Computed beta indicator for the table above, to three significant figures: 51.0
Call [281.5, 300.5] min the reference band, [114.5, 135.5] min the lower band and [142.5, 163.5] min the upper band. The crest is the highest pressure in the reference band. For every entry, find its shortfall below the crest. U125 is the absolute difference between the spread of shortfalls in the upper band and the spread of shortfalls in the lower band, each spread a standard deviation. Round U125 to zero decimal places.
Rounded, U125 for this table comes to 1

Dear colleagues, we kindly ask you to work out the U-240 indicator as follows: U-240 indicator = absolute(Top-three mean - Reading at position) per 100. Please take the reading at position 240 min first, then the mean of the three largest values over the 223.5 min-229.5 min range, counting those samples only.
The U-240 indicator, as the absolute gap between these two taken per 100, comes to 0.29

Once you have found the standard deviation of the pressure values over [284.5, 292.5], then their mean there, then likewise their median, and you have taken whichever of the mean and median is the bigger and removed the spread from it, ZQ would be 130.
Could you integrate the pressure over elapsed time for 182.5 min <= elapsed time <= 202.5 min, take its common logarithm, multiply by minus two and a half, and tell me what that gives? -8.12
